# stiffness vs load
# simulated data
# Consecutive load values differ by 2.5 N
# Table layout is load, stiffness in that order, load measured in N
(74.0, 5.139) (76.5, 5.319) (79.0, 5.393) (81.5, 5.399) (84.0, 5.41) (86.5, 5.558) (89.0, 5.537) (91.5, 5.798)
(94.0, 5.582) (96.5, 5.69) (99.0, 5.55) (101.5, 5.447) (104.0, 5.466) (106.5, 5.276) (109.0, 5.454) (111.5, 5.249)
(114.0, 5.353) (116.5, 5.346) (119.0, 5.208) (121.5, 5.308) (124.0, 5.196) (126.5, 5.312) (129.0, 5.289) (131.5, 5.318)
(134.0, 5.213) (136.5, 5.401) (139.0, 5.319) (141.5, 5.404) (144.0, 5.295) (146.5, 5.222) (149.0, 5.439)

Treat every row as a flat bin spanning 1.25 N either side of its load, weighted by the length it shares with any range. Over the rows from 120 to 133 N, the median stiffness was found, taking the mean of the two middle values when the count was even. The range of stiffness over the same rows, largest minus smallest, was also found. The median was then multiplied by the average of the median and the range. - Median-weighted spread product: 14.4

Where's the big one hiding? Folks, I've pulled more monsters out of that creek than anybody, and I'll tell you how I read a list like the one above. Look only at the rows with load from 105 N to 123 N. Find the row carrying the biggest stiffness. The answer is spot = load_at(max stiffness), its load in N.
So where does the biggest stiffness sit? 109.0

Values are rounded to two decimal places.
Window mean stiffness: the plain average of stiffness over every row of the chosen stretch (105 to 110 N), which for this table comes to 5.37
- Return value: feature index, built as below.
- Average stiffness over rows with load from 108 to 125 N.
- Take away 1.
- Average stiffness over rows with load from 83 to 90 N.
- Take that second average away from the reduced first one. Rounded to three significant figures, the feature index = -1.20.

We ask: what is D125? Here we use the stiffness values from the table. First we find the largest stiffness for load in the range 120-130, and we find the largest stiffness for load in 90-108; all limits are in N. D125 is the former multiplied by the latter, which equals 30.8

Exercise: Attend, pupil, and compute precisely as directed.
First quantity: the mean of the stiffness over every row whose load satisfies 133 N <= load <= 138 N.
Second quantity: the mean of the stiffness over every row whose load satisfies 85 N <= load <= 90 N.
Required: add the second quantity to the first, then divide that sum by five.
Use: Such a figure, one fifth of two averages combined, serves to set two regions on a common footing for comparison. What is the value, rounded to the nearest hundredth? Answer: 2.17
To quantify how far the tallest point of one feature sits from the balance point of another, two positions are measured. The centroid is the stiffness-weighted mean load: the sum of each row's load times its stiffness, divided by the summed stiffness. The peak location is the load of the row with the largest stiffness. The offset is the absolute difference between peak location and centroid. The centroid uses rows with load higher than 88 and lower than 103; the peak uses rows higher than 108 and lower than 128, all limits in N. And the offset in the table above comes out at 13.8 N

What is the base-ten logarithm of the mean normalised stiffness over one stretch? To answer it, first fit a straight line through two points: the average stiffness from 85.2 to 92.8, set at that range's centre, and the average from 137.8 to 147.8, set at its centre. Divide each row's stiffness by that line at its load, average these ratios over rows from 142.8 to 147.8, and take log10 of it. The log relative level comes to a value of -0.003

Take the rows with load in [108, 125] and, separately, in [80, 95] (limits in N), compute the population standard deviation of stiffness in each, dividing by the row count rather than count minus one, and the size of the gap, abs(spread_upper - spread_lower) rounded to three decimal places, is 0.047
